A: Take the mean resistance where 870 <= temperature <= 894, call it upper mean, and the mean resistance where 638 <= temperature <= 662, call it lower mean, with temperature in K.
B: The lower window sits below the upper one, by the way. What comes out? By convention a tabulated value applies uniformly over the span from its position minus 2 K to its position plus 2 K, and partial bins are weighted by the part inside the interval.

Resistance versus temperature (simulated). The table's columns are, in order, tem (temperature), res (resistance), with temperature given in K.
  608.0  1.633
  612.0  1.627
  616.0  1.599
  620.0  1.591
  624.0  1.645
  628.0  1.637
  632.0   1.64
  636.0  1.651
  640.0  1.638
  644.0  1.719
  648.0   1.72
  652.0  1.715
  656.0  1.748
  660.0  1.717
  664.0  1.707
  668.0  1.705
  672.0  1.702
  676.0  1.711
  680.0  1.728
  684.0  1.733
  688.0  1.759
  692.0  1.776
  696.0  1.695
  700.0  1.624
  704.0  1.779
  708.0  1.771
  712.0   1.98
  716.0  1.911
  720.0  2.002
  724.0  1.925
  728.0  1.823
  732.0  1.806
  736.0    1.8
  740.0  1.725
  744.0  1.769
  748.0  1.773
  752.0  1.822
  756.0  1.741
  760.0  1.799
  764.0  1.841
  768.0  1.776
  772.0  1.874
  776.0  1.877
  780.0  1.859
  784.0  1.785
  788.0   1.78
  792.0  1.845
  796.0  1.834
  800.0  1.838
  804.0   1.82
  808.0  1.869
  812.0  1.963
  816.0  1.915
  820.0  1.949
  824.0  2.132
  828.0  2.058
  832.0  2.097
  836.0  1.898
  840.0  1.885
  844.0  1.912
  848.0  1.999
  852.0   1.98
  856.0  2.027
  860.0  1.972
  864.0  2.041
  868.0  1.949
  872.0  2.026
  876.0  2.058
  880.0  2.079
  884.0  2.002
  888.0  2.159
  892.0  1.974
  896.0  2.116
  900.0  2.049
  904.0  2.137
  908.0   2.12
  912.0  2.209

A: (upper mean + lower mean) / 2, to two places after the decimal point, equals 1.88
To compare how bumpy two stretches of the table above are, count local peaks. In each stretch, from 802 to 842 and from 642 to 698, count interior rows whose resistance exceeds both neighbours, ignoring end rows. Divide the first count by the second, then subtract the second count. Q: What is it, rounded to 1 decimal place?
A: -2.0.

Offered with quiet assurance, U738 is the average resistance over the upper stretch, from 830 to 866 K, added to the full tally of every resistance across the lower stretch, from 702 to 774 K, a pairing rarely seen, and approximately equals 35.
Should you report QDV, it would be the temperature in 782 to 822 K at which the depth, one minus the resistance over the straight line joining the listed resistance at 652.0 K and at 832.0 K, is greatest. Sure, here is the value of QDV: 788.0 K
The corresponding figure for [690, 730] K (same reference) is 700.0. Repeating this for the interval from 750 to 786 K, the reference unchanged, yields 784.0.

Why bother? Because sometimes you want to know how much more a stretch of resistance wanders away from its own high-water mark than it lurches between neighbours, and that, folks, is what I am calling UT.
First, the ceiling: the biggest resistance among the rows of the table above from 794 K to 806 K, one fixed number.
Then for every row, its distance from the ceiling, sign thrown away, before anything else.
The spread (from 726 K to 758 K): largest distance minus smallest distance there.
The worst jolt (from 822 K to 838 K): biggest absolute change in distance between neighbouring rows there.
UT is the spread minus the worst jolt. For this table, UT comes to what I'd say -0.10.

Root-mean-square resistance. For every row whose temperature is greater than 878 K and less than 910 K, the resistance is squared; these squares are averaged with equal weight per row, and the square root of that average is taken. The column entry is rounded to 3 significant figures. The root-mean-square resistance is 2.08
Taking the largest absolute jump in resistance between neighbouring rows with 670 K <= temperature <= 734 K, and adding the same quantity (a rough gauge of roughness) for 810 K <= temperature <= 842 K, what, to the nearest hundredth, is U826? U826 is 0.41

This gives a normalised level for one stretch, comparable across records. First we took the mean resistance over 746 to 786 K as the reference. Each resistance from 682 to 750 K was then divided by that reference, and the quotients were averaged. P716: 0.994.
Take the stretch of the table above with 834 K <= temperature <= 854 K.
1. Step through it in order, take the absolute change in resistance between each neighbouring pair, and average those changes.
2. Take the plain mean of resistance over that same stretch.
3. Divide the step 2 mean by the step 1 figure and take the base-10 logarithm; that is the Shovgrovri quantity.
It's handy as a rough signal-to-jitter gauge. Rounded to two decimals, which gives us 1.72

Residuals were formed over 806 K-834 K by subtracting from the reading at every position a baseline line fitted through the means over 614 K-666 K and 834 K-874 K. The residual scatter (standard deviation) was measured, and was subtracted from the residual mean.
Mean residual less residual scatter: -0.01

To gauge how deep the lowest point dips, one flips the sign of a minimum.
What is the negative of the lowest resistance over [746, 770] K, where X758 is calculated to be -1.74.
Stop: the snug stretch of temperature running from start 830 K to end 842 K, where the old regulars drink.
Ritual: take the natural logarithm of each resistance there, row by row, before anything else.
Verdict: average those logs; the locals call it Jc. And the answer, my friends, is 0.67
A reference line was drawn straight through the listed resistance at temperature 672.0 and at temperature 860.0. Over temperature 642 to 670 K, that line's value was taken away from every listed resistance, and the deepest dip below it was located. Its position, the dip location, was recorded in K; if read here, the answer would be 668.0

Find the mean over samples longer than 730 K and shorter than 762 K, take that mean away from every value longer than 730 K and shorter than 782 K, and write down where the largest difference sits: 776.0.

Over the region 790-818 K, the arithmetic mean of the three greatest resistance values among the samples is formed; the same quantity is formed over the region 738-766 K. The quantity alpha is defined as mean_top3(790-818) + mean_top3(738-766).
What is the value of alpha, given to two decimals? 3.74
